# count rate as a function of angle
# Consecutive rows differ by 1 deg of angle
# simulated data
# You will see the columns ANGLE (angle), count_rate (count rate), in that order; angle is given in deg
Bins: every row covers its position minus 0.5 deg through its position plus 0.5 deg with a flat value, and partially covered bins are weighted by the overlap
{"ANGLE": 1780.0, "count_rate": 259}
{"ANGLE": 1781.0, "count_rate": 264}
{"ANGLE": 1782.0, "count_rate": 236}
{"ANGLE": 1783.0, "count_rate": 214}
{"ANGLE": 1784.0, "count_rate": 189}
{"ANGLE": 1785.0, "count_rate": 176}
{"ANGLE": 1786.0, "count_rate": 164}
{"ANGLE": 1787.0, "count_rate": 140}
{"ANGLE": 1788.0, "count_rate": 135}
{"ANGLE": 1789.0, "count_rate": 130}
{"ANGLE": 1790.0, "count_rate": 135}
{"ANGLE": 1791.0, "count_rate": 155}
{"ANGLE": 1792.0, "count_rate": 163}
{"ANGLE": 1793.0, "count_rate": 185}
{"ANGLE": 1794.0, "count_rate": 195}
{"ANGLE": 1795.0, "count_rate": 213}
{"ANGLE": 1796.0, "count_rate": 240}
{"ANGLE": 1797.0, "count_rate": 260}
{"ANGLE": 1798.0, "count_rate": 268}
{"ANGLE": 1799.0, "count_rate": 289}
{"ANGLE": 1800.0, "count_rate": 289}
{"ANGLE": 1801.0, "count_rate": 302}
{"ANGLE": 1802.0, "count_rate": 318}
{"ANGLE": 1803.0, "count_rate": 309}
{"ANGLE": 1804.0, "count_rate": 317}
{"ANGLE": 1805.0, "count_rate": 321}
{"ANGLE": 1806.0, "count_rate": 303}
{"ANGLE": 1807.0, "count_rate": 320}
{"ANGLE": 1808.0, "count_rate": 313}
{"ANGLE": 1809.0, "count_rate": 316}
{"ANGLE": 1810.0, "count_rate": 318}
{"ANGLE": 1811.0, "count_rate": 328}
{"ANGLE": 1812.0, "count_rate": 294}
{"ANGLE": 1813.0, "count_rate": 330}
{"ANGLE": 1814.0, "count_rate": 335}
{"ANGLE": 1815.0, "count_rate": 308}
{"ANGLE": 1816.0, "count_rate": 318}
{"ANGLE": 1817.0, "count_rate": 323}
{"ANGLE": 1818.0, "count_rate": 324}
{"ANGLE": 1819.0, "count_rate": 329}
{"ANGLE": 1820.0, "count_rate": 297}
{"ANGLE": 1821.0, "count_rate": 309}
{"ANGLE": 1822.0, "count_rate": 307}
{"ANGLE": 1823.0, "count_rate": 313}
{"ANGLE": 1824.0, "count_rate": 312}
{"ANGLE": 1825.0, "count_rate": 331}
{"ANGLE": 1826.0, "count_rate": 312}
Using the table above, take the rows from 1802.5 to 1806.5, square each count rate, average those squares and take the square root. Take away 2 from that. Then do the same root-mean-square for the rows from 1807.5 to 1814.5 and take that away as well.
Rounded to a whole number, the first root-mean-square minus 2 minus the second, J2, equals -9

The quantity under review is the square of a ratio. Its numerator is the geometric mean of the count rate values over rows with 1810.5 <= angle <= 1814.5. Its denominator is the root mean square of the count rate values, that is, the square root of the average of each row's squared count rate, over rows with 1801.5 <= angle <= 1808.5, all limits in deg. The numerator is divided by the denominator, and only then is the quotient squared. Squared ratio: 1.0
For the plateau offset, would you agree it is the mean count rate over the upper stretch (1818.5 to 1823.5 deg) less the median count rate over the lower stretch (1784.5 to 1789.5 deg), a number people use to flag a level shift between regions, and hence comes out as 171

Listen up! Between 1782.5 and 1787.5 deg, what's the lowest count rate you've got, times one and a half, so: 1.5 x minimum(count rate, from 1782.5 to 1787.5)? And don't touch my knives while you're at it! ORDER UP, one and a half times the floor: 210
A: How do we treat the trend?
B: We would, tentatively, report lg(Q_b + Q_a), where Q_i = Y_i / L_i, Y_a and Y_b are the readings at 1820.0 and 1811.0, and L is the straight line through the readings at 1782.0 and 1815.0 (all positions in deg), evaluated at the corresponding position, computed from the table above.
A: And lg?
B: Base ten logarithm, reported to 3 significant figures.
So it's 0.307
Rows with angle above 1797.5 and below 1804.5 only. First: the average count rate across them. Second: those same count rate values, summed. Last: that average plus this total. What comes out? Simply 2391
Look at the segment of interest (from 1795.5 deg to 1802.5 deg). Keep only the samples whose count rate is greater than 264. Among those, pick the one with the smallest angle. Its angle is 1798.0 deg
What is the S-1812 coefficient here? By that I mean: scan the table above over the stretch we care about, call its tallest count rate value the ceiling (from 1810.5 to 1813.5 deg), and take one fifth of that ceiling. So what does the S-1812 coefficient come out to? 66.0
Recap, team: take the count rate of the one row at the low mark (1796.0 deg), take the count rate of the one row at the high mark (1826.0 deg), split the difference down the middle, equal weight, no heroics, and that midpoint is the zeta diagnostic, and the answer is 276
